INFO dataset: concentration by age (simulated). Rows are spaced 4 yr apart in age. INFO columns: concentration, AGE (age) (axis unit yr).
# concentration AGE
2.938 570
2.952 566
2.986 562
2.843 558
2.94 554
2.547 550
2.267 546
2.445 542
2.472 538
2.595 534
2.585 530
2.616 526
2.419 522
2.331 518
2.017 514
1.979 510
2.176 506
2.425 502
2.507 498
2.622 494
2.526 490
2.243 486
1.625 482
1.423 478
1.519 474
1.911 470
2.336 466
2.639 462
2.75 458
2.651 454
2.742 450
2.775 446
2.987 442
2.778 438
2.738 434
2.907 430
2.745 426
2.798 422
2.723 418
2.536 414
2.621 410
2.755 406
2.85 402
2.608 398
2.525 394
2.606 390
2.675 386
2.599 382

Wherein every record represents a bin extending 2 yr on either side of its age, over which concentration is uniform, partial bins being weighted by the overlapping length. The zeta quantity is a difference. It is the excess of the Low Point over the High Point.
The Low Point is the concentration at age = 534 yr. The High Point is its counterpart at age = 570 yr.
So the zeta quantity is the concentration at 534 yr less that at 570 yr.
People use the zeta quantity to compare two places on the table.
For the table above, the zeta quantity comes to -0.34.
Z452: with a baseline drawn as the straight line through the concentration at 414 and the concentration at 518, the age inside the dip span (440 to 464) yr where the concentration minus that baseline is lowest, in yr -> 454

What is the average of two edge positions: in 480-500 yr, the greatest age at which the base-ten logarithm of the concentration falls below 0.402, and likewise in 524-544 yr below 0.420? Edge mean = 520 yr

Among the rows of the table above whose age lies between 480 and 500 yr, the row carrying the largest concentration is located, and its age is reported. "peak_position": 494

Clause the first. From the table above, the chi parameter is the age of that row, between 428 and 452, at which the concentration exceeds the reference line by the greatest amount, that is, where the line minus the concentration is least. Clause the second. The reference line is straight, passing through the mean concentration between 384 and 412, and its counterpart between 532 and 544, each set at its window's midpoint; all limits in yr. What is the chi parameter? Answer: 442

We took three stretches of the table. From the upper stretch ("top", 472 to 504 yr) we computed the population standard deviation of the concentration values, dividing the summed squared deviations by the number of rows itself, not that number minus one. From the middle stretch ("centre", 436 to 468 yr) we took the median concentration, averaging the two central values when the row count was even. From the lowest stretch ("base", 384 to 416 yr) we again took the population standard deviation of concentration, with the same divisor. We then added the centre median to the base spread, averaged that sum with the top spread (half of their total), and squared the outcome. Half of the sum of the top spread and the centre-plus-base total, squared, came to 2.75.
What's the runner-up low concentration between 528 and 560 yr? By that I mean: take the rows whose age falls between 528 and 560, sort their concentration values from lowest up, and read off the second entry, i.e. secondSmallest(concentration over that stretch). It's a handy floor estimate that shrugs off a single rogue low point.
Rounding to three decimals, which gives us 2.445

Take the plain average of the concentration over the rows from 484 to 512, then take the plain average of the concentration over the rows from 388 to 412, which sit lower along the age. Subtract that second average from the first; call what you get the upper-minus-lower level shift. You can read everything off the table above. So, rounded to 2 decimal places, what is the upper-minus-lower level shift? -0.31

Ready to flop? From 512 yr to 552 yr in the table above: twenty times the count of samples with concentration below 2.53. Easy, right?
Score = 120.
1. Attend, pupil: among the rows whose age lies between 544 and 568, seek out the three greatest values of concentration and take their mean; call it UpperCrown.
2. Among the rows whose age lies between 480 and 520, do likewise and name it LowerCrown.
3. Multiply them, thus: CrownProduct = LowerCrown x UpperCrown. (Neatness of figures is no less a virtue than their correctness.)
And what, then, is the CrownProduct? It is 7.55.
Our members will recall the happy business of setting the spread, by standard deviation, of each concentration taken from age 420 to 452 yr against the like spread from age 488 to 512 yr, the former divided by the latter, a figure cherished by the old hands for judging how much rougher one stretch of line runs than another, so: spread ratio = 0.4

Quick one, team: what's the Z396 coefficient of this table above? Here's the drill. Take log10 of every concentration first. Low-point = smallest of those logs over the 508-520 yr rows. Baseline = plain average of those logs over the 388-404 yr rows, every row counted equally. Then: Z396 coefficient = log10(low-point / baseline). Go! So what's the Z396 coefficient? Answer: -0.15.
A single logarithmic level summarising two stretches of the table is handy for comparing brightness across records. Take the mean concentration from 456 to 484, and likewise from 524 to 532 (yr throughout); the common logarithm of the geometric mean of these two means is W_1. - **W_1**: 0.36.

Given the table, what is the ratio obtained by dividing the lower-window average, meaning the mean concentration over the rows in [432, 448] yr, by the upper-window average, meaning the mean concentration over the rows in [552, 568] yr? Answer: 0.96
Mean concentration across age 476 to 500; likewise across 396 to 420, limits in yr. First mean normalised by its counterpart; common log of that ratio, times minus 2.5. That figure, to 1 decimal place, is 0.2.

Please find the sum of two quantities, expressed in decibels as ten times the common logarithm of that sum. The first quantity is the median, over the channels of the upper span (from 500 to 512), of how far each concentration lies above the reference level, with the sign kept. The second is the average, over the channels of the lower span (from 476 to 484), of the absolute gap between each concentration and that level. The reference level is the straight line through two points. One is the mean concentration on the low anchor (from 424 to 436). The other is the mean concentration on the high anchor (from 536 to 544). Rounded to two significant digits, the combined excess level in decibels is -1.4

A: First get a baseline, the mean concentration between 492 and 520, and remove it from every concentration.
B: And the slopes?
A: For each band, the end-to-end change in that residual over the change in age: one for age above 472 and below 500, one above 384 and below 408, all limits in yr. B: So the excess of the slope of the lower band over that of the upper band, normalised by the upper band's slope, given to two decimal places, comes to -0.90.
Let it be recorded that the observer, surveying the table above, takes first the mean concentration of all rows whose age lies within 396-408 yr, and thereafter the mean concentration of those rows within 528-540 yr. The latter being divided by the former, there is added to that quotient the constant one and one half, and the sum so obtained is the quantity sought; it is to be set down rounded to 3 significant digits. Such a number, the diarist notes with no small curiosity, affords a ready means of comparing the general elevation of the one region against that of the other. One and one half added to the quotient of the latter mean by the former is 2.43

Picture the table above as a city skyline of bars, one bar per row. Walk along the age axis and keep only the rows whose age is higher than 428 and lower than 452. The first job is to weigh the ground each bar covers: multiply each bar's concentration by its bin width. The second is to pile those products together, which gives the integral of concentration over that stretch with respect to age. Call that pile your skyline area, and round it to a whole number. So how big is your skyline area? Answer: 68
